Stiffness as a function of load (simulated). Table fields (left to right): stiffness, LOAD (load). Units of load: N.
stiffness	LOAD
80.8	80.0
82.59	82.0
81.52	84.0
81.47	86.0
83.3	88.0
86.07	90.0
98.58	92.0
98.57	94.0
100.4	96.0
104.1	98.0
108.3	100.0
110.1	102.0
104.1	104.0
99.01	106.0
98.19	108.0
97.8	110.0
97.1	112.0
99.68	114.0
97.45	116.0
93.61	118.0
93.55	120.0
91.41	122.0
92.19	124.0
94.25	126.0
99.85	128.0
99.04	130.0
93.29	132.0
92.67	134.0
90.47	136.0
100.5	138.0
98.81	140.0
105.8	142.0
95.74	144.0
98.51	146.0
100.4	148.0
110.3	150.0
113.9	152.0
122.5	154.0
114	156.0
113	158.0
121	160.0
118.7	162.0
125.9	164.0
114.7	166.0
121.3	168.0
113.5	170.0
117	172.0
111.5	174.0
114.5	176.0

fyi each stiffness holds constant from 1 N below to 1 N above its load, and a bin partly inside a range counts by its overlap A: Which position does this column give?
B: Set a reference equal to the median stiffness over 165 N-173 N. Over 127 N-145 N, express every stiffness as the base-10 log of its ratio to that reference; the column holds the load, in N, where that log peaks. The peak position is 142.0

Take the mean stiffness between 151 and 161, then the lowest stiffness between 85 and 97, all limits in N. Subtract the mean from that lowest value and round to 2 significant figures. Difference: -35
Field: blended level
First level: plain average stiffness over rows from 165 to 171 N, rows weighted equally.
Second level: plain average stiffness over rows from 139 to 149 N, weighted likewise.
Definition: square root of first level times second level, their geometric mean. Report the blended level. 108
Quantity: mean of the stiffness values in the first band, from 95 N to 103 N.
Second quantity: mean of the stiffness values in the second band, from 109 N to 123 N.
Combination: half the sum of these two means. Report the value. 101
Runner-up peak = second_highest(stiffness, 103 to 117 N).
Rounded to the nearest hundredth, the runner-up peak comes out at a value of 99.68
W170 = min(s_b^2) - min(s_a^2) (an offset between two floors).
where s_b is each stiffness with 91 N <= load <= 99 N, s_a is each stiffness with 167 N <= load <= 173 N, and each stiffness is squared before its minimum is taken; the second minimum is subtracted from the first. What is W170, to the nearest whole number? -3166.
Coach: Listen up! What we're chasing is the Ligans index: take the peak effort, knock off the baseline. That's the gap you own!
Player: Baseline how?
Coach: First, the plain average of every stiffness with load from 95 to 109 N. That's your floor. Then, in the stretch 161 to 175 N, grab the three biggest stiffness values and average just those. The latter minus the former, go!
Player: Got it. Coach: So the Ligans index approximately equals 19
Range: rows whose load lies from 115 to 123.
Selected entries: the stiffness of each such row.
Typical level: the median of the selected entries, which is 94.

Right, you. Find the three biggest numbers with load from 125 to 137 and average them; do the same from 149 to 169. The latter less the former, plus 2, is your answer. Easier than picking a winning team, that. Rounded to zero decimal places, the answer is 28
